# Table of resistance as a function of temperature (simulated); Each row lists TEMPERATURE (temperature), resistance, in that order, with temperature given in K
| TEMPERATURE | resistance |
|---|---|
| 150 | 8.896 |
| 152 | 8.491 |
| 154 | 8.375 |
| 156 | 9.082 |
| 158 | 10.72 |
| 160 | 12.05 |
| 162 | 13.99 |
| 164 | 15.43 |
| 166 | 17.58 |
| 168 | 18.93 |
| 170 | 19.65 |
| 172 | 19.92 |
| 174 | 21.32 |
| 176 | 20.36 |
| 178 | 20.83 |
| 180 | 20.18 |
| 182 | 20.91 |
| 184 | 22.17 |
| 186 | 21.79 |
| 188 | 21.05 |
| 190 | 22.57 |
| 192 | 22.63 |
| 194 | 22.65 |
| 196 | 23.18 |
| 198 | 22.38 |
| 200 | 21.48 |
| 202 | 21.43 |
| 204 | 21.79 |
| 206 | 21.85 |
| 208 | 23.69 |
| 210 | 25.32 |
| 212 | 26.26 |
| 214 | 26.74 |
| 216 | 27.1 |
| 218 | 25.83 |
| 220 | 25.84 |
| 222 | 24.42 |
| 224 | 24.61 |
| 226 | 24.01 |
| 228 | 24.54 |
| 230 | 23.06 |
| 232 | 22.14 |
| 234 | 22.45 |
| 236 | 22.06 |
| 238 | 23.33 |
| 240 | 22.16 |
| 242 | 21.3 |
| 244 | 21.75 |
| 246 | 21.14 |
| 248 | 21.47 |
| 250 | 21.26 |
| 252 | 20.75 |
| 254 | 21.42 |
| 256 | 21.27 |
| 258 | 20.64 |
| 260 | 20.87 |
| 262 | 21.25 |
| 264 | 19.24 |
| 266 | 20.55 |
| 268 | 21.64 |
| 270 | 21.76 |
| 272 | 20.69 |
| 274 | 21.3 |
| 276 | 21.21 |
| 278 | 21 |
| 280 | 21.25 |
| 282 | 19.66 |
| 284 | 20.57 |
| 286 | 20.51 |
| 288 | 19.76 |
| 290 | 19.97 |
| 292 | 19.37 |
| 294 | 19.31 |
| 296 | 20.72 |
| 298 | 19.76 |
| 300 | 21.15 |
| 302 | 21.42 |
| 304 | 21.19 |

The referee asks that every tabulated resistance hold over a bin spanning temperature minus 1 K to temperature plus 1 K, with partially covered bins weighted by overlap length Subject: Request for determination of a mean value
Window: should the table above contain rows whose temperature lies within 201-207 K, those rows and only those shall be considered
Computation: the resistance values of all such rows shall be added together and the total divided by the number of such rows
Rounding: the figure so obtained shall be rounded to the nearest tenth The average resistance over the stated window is 21.7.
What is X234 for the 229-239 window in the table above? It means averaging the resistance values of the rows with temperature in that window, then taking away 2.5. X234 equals 20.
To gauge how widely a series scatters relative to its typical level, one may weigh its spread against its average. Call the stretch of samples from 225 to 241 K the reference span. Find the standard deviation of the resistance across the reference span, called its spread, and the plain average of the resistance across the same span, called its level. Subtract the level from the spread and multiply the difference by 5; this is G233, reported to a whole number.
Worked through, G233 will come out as -110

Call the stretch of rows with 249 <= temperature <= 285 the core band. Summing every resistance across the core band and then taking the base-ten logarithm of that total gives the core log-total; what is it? 2.58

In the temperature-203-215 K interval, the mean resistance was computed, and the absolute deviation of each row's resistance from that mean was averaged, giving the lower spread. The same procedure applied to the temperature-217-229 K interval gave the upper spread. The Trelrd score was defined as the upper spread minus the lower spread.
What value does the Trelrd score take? -1.2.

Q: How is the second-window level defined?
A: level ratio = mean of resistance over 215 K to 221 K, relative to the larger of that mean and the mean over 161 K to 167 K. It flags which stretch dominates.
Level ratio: 1.00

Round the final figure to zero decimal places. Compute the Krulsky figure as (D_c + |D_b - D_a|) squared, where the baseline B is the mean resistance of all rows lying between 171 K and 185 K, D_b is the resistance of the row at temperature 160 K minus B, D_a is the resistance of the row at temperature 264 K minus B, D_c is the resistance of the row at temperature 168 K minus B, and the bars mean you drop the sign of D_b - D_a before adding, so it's 28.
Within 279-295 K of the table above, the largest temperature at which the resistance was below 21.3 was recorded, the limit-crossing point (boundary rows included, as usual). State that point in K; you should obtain 294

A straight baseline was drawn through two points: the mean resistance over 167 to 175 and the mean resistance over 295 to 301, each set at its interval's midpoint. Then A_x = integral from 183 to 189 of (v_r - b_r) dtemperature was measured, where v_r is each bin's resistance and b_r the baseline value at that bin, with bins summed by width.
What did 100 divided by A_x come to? 10.1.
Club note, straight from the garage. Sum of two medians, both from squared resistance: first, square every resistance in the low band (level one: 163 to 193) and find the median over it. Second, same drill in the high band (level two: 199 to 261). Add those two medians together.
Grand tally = 924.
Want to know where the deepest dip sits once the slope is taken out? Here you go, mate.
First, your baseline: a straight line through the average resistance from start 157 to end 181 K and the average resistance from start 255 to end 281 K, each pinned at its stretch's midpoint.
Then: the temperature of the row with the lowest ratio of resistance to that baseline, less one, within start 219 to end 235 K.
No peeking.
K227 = 232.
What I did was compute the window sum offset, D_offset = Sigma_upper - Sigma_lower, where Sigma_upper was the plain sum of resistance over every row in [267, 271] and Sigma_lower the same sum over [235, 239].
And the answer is -2.0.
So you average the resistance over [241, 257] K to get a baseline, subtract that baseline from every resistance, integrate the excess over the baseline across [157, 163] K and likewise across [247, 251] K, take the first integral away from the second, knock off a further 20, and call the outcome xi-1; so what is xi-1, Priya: 35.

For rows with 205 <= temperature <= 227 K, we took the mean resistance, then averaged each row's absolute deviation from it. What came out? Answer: 1.2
